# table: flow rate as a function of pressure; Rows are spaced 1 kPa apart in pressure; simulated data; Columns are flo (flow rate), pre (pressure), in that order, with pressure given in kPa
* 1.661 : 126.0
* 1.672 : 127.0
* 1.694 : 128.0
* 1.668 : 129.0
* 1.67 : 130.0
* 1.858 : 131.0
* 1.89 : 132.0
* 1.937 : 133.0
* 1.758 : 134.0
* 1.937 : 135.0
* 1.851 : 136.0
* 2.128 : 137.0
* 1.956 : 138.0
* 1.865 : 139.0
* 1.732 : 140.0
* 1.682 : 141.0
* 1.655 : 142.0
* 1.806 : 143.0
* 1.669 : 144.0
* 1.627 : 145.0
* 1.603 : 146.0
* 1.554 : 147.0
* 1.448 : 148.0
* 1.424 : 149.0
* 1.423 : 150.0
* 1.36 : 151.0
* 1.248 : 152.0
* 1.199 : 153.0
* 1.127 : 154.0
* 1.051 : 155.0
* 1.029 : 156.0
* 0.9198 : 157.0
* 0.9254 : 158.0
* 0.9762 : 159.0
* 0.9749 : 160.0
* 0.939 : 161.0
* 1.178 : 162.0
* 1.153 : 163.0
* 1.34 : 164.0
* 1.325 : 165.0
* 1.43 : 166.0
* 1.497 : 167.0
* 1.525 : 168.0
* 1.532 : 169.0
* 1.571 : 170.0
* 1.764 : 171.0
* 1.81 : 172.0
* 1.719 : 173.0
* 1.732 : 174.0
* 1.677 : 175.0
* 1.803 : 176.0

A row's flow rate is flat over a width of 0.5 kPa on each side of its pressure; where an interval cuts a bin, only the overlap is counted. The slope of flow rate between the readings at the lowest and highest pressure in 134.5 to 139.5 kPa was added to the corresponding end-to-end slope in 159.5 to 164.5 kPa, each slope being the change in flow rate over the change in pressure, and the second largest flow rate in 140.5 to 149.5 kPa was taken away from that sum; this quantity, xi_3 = -1.6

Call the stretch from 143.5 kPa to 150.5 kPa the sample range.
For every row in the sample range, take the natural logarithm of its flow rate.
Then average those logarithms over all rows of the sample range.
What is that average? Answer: 0.43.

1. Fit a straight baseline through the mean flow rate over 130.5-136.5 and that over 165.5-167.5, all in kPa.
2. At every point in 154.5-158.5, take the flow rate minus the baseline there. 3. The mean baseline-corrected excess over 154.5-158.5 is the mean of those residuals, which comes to -0.6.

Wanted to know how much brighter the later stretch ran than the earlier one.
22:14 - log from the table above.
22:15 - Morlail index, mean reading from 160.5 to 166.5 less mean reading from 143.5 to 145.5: -0.4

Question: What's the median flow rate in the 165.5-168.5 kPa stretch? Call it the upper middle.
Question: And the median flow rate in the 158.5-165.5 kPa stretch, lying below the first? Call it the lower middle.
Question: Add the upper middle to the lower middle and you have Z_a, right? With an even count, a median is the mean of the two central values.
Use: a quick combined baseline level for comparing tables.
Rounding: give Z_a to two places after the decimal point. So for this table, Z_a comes 2.65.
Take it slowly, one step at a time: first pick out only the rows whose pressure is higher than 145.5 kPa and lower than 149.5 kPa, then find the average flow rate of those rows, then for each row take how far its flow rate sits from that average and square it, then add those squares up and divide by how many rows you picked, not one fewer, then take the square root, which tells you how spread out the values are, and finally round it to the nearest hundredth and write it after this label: 0.07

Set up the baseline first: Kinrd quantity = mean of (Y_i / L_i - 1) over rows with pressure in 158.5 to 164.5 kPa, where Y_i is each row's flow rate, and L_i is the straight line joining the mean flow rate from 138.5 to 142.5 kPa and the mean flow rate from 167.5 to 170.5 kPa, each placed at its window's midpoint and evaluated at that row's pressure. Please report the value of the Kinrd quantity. -0.31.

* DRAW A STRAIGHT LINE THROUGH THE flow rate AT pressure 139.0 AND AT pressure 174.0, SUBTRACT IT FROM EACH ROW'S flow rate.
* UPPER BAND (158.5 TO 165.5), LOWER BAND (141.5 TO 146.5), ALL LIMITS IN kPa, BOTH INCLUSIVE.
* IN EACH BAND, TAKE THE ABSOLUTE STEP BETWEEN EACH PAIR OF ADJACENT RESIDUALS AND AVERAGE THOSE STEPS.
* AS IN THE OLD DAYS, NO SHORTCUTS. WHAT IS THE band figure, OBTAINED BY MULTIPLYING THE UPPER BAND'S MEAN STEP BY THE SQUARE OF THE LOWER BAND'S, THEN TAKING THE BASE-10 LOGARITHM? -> -3.2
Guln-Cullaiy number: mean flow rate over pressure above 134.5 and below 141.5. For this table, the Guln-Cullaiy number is 1.9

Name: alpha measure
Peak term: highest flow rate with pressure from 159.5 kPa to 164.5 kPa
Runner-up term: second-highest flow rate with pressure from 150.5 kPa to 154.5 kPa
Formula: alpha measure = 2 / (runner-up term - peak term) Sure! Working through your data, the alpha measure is -22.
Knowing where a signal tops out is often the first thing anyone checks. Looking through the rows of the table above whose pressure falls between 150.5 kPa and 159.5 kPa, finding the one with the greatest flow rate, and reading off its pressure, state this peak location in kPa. 151.0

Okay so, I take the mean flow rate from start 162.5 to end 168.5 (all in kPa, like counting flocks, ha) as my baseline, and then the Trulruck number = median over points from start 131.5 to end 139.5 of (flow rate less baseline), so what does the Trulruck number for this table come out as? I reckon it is 0.5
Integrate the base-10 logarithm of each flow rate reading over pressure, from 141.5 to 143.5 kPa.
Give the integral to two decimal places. 0.48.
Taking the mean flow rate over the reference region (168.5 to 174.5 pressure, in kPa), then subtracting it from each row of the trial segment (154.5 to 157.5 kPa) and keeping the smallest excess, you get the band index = -0.8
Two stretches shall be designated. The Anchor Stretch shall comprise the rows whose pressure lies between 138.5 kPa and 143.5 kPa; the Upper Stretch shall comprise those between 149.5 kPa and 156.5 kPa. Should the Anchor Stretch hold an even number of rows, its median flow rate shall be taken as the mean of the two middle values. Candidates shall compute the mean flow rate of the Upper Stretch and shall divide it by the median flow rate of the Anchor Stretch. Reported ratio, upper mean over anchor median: 0.70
